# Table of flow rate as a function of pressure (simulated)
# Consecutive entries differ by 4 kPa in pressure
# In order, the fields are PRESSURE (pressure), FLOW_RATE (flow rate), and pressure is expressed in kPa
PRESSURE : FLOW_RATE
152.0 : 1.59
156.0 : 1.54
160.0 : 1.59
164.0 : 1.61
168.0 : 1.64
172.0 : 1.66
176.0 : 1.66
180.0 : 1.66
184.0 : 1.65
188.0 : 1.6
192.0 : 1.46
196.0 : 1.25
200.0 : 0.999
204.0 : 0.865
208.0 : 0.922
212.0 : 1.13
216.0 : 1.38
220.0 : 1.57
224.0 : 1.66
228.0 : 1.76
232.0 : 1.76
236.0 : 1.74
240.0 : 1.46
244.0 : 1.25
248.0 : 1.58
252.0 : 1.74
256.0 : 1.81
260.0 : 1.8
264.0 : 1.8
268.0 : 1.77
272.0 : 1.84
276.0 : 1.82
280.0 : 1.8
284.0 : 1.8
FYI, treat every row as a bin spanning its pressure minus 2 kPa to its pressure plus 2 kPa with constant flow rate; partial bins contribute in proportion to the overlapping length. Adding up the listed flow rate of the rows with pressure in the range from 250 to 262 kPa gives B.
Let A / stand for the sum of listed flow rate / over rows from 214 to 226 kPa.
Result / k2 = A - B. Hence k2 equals -0.7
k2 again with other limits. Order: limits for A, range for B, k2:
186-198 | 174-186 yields -0.7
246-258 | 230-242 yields 0.2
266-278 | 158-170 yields 0.6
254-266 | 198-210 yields 2.6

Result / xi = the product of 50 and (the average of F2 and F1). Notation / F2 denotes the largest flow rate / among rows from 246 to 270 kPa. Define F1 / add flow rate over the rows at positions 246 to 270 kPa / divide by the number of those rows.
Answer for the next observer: 89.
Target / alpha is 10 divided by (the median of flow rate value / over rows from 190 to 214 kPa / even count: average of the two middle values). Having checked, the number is 9.4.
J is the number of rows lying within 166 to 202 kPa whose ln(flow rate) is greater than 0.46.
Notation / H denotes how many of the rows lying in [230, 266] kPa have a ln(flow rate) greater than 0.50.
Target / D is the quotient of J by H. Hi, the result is 1.00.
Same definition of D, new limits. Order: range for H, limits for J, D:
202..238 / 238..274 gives 1.50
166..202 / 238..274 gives 1.50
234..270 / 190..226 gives 0.17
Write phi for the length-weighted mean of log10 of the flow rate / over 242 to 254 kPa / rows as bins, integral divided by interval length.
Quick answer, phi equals 0.179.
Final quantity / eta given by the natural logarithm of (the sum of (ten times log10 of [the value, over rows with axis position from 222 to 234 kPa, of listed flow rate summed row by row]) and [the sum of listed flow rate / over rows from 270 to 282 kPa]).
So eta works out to 2.53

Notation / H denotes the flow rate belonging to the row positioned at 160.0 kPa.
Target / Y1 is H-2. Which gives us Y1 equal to -0.41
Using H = 1.59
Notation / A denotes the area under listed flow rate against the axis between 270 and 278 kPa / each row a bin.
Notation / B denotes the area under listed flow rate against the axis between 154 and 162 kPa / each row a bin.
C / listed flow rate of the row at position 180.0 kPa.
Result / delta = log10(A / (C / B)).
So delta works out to 2.04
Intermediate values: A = 14.6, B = 12.5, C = 1.66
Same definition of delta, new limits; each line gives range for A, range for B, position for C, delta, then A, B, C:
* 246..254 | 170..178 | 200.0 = 2.25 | 13.3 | 13.3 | 0.999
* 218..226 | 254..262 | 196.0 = 2.17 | 12.9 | 14.4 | 1.25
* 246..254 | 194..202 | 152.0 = 1.88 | 13.3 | 9.0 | 1.59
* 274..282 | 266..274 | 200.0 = 2.32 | 14.5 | 14.4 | 0.999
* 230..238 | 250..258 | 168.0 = 2.08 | 14.0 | 14.2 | 1.64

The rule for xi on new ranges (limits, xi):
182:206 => 74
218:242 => 85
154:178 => 82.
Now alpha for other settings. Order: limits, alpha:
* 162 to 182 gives 6.0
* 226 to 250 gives 6.0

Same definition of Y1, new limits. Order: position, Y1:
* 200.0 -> -1.00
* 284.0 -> -0.20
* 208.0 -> -1.08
